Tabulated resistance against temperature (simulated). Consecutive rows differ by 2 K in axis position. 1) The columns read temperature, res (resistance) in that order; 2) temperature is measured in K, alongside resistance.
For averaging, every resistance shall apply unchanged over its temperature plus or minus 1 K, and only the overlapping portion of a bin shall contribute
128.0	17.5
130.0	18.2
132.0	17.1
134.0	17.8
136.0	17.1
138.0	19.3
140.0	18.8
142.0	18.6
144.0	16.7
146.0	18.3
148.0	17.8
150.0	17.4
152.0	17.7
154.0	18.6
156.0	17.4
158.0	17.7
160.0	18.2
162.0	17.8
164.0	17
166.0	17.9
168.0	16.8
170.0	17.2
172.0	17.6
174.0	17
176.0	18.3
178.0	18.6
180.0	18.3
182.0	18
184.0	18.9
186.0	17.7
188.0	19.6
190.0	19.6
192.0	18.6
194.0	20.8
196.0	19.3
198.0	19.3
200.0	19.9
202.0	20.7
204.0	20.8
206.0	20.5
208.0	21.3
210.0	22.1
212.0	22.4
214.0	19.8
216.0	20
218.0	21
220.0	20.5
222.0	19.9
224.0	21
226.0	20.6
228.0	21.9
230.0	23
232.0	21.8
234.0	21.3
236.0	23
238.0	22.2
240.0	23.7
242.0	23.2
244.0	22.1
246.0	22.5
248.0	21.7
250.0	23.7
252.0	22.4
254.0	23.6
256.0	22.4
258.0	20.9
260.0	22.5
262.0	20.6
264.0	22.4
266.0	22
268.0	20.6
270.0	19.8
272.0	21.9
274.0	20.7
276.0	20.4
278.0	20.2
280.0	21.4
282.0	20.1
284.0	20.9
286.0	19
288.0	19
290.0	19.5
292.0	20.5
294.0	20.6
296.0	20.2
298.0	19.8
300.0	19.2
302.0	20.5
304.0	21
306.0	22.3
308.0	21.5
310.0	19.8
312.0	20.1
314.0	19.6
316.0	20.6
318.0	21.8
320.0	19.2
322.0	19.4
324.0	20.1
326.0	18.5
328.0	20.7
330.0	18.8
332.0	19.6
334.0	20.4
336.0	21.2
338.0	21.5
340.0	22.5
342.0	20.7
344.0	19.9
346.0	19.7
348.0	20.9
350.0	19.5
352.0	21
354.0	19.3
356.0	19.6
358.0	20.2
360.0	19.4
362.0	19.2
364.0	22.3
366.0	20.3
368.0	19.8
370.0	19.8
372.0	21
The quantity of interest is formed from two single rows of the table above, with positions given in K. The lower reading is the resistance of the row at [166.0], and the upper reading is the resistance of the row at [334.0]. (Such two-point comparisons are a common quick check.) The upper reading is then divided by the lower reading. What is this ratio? 1.14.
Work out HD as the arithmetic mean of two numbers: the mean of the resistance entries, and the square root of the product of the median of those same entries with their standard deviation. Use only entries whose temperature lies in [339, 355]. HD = 12.5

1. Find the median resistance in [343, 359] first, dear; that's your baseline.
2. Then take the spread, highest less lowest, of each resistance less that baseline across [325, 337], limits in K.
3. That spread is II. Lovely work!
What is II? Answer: 2.7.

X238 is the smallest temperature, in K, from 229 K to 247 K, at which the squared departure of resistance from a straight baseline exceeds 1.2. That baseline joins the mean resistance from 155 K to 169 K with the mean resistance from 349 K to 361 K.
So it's 230.0 K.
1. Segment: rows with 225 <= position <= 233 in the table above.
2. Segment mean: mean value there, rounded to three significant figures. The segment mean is 21.8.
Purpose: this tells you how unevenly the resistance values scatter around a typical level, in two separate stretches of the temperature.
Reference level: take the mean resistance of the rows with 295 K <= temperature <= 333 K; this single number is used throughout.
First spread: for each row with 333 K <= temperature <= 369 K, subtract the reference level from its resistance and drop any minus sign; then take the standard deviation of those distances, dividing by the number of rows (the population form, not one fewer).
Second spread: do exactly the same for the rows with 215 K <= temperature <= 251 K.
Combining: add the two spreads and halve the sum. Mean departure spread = 0.85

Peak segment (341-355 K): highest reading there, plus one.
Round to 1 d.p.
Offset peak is 22.0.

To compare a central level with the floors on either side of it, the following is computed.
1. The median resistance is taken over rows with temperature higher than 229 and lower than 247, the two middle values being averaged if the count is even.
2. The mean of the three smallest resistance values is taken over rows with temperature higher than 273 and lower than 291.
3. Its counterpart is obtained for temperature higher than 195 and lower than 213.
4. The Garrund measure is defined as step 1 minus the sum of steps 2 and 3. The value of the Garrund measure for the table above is -16.2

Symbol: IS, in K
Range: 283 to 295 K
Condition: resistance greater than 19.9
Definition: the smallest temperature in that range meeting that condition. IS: 284.0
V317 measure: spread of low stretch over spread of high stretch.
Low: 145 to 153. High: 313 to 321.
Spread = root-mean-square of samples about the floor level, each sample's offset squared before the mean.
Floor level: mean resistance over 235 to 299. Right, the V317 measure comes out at 2.4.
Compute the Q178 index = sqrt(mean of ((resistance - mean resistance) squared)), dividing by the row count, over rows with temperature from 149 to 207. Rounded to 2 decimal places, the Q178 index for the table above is 1.19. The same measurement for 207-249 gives 1.09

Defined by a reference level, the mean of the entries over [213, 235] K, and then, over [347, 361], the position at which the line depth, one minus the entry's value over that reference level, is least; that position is 352.0 K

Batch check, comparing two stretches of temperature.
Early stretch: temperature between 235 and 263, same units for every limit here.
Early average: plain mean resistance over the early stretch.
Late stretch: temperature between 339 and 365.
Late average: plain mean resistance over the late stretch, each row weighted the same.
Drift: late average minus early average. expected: -2.1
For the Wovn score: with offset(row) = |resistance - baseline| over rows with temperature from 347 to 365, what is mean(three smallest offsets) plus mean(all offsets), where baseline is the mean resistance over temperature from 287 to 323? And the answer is 1.3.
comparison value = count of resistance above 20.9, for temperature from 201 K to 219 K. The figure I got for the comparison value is 4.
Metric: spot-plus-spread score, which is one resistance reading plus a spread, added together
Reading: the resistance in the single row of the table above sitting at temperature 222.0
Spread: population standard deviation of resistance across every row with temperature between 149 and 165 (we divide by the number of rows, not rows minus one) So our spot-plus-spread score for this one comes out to 20.4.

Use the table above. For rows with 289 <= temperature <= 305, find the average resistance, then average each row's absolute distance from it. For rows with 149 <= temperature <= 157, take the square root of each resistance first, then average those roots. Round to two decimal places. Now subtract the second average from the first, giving -3.72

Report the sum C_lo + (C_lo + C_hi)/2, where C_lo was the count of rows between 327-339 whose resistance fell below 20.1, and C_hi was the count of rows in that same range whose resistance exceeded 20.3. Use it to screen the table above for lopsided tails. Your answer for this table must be 5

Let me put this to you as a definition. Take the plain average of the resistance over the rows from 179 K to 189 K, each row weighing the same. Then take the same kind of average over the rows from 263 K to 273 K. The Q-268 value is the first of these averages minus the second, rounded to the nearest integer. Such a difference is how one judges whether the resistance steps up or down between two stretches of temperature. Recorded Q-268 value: -3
